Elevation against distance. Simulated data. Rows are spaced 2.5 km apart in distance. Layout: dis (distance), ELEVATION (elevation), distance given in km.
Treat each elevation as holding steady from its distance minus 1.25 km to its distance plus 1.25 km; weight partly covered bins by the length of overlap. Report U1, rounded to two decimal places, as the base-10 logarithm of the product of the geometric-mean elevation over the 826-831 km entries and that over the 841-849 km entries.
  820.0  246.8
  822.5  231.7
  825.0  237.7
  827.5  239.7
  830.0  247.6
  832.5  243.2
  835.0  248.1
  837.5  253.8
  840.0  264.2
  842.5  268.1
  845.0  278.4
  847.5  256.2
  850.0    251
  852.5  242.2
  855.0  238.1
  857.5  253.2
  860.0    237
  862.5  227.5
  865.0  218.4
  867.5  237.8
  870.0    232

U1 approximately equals 4.81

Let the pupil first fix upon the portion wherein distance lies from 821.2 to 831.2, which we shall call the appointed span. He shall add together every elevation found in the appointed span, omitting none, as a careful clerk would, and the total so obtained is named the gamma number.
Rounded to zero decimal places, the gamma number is 957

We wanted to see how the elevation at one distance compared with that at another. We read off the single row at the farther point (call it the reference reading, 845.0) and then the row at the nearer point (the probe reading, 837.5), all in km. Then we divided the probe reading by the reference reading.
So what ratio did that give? 0.91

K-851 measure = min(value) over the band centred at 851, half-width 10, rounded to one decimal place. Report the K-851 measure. 237.0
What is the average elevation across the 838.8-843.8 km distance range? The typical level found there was 266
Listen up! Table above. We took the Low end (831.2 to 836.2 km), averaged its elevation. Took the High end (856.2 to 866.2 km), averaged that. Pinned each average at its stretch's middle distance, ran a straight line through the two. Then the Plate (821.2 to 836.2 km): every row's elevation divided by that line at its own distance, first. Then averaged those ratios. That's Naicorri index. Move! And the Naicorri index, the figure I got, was 0.97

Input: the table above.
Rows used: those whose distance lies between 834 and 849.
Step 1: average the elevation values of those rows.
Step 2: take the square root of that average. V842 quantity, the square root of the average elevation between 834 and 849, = 16.2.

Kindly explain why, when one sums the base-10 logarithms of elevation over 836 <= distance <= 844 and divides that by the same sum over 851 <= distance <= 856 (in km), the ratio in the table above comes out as 1.5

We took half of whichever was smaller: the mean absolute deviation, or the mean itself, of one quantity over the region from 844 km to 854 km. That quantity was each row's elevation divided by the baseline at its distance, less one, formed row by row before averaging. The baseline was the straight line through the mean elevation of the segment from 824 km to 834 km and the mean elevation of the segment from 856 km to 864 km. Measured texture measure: 0.022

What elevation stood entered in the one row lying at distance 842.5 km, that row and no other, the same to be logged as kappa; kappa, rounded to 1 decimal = 268.1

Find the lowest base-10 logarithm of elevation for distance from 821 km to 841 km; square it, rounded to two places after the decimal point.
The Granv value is 5.59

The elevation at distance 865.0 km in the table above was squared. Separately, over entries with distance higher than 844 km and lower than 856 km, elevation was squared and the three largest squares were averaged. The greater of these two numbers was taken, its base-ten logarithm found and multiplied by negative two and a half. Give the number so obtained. -12.1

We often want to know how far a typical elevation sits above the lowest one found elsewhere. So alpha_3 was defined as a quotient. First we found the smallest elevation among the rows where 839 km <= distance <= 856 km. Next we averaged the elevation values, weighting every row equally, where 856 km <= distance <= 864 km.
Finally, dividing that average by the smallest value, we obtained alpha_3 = 1.00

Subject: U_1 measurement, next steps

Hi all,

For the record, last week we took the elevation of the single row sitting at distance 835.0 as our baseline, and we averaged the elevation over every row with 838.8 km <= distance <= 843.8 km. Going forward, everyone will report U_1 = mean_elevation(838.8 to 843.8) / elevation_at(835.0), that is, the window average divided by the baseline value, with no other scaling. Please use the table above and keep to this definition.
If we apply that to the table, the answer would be 1.07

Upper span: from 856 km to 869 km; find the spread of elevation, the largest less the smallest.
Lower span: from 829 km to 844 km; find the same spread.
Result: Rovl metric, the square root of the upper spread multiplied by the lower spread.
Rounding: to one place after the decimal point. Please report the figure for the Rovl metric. 29.4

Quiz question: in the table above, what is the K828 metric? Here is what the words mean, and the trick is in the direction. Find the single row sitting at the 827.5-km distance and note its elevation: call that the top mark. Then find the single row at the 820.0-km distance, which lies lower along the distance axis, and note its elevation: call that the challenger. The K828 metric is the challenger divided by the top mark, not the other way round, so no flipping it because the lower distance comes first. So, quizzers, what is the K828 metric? 1.03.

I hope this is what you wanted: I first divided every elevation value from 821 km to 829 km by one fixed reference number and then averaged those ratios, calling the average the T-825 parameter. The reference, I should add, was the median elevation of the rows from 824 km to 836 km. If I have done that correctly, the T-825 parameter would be 0.97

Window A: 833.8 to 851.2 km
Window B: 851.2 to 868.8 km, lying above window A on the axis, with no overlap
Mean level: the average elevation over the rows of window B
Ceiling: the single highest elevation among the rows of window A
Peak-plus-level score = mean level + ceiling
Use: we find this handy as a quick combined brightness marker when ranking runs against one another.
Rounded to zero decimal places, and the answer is 515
